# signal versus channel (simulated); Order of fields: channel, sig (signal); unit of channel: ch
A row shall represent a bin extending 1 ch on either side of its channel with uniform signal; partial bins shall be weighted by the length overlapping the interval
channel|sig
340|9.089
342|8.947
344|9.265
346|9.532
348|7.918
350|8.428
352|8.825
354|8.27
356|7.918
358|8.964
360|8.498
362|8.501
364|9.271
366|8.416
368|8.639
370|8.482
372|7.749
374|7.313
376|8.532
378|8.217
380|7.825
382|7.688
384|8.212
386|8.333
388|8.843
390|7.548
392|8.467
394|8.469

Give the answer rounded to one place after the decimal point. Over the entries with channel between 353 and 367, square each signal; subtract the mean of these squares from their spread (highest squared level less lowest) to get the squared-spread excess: -50.0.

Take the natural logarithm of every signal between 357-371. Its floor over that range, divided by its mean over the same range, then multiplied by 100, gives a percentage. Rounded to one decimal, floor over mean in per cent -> 98.6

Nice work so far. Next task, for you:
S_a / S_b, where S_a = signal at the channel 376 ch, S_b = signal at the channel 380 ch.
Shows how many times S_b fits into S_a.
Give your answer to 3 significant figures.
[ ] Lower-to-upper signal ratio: 1.09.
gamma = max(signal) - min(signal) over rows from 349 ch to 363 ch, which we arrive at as 1.0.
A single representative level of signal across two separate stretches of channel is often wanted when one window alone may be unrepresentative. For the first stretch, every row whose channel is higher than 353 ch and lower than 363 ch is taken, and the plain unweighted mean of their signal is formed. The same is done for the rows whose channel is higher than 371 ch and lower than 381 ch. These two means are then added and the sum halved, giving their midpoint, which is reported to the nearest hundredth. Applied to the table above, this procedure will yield 8.18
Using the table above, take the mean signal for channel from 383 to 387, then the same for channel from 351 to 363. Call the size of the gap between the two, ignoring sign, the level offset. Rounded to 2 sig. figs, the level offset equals 0.22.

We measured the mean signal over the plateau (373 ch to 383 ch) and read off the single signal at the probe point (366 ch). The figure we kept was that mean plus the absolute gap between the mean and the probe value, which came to 8.4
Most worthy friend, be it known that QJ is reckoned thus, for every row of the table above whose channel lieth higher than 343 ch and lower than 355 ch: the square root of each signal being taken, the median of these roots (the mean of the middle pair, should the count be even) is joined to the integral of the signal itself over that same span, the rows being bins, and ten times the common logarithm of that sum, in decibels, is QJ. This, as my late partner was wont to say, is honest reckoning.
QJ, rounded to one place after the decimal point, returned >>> 20.3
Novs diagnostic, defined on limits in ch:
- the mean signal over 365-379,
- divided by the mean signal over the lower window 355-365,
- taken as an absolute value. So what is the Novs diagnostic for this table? 0.95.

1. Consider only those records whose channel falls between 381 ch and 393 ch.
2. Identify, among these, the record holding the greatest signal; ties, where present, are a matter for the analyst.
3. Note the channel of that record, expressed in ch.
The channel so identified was 388 ch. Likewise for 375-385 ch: 376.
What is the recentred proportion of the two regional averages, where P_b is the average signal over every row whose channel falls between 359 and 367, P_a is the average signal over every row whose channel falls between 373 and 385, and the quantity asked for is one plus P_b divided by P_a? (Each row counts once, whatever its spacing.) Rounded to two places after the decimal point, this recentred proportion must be 2.09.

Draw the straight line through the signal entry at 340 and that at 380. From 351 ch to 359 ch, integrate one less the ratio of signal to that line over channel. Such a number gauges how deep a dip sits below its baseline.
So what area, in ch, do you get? 0.11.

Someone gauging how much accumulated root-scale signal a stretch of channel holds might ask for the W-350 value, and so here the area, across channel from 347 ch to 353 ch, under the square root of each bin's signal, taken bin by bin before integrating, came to 17.4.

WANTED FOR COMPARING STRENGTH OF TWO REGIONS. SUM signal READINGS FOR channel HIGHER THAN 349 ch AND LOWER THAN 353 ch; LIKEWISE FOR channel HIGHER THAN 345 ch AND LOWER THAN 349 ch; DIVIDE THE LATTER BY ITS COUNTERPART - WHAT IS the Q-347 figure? 1.011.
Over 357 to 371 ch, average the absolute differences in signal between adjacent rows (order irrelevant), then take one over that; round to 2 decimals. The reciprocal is 2.43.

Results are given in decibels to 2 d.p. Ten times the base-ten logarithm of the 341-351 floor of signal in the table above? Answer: 8.99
